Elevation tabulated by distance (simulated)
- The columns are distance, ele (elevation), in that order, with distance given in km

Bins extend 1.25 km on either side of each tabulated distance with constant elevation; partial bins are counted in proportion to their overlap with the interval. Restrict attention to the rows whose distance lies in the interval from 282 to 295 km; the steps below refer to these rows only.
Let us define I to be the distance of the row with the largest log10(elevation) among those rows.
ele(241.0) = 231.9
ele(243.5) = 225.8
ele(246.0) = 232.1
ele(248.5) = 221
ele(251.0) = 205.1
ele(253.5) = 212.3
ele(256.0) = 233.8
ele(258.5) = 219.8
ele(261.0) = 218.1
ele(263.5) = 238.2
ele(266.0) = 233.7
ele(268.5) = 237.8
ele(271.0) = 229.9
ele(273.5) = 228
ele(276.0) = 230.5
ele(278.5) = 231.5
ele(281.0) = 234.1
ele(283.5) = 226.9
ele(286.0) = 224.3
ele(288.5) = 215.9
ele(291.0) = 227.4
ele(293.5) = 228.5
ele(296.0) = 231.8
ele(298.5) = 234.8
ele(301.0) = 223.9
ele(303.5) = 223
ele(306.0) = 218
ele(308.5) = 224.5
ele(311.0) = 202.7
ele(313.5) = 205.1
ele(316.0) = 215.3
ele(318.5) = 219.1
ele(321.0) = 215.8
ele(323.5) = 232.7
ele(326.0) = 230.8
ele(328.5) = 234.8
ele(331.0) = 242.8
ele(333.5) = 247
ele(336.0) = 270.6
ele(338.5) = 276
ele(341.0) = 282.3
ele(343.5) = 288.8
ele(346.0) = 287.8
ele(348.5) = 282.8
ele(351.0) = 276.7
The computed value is 293.5 km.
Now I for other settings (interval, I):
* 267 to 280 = 268.5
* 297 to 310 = 298.5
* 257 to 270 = 263.5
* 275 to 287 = 281.0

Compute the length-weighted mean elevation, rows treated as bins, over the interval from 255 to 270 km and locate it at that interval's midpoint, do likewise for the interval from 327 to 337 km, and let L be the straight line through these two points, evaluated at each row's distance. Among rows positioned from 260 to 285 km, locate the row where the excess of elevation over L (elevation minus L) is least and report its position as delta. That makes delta 261.0 km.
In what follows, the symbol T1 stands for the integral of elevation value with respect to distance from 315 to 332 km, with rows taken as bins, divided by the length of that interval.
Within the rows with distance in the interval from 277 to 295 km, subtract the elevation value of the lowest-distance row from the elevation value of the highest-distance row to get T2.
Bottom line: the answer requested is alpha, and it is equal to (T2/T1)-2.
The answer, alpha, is -2.01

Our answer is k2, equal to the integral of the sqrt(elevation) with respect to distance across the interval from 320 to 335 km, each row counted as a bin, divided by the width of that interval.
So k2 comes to 15.3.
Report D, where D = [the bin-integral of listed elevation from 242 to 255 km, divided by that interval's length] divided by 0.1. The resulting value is 2198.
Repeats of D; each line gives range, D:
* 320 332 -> 2315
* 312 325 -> 2176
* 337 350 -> 2832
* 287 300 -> 2275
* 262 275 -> 2332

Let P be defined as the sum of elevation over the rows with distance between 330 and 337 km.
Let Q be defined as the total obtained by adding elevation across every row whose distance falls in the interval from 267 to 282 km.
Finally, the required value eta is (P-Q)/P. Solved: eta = -0.8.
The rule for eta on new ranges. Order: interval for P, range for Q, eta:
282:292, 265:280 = -0.6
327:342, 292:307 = 0.1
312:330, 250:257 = 0.6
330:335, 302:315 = -1.2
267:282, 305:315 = 0.4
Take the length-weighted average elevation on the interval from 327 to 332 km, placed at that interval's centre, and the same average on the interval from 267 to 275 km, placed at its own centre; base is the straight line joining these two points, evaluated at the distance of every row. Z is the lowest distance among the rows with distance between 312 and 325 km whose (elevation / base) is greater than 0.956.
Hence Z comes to 323.5 km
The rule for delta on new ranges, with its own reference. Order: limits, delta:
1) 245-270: 251.0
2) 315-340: 321.0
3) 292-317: 311.0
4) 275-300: 288.5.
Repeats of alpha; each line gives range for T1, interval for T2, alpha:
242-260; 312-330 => -1.87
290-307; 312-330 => -1.87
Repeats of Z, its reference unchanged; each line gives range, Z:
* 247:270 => 248.5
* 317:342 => 323.5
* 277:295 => 278.5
